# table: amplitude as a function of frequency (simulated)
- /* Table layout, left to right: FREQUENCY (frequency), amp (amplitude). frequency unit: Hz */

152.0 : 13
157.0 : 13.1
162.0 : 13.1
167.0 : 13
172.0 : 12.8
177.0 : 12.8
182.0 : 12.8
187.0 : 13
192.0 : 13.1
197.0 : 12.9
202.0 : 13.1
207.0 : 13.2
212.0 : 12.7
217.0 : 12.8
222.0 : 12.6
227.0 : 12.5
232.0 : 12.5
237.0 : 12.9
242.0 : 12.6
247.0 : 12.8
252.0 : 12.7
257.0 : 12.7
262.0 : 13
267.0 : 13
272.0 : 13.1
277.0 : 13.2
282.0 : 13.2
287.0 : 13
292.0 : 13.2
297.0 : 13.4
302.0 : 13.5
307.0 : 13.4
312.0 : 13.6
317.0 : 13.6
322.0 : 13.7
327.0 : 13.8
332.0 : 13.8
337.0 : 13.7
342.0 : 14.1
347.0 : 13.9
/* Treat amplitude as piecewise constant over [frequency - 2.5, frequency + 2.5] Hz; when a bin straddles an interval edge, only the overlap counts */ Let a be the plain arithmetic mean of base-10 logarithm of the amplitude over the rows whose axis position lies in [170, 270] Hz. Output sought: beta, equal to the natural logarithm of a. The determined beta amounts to 0.103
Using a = 1.11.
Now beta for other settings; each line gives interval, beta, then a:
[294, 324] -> 0.123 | 1.13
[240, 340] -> 0.115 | 1.12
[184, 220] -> 0.107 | 1.11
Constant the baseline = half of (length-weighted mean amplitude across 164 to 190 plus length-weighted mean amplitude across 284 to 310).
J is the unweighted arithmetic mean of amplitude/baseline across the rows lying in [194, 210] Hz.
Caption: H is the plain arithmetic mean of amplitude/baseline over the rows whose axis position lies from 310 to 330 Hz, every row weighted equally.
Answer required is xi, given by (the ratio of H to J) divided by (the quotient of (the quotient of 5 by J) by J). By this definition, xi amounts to 0.208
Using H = 1.04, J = 1.00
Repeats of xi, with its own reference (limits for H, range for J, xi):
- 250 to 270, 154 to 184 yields 0.194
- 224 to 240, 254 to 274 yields 0.191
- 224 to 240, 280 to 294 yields 0.193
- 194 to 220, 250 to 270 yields 0.194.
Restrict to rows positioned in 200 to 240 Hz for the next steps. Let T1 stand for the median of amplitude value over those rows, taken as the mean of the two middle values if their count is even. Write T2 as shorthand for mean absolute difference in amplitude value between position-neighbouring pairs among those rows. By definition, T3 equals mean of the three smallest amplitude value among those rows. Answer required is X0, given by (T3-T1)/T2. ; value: -1.1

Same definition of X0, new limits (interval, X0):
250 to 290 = -2.0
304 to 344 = -1.3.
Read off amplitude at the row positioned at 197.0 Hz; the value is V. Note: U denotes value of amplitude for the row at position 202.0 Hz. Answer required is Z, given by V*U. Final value 169.0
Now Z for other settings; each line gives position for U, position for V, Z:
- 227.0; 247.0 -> 160.0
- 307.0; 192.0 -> 175.5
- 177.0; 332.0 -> 176.6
